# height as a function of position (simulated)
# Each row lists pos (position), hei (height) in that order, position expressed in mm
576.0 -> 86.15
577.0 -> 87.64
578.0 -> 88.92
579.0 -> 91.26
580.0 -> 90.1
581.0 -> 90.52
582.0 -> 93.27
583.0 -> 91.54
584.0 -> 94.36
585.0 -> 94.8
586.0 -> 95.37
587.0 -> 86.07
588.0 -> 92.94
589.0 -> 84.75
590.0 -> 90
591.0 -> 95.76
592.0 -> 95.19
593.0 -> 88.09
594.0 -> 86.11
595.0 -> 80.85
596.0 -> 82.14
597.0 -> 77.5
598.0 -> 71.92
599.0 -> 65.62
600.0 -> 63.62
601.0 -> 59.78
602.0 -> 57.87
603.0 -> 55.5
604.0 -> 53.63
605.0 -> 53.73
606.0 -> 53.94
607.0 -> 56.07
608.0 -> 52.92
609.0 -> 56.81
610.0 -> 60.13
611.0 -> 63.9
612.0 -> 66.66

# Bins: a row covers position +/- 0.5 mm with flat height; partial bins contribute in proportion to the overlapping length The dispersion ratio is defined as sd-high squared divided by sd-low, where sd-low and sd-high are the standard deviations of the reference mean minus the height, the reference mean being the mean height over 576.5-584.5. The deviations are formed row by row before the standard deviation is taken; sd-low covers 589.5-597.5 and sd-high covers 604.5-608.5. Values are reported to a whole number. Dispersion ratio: 0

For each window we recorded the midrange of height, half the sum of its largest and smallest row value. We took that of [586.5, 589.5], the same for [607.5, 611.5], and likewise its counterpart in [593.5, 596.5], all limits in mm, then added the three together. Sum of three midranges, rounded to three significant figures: 231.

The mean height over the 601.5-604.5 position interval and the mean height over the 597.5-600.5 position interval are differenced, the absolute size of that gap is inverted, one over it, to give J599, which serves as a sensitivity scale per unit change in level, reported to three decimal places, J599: 0.088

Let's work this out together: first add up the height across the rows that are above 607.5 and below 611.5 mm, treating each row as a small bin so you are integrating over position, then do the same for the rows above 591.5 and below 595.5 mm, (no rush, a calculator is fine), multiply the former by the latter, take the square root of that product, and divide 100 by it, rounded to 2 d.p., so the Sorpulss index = 0.35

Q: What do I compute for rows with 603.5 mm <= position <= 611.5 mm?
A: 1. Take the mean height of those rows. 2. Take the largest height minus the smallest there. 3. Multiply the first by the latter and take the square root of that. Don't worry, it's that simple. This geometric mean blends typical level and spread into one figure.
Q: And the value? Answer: 25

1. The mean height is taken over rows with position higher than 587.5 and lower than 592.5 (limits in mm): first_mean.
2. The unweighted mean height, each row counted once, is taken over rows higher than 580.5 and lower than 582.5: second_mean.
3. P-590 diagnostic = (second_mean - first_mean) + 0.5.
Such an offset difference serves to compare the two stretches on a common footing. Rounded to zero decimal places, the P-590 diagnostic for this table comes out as 1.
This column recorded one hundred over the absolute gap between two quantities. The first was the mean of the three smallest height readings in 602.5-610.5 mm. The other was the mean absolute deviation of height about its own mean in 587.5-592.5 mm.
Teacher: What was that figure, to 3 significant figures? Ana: 2.00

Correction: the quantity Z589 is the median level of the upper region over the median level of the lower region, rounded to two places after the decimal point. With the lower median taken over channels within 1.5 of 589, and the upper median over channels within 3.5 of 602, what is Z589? 0.64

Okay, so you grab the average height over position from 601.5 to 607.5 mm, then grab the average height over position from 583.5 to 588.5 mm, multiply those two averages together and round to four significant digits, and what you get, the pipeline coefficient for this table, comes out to 5110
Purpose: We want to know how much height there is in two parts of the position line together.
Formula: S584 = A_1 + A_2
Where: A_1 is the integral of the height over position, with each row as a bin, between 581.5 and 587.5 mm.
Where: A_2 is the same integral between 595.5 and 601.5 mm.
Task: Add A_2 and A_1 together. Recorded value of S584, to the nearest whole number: 976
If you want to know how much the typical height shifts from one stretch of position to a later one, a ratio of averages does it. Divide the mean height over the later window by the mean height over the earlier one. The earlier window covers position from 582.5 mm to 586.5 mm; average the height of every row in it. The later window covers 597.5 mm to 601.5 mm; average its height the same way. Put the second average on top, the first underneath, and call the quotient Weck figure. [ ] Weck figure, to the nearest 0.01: 0.69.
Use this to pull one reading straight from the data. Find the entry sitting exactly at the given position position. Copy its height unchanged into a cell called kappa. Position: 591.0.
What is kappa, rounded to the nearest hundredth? 95.76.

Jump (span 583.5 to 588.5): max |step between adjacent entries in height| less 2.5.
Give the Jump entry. 6.8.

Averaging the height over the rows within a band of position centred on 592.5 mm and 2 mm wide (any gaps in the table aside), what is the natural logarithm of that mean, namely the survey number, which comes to 4.52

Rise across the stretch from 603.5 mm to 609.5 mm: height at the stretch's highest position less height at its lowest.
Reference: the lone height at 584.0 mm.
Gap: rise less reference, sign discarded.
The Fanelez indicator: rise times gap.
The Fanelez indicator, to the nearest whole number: 290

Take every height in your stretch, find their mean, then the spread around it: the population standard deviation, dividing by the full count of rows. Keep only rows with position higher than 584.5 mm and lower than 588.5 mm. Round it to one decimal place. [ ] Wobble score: 3.7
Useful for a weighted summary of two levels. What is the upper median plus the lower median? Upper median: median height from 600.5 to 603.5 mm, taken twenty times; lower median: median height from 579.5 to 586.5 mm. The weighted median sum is 1251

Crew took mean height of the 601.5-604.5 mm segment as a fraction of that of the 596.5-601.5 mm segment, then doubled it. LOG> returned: 1.64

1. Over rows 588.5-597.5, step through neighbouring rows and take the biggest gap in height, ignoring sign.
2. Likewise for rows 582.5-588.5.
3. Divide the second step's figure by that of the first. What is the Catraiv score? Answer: 1.3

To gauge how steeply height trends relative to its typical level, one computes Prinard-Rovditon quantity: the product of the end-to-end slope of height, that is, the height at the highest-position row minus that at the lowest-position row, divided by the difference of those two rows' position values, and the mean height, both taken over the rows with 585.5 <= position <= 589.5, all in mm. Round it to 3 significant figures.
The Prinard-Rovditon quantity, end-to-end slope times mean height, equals -318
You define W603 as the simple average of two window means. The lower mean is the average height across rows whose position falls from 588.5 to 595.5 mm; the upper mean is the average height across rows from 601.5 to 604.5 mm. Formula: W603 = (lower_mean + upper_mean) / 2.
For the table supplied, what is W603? 72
